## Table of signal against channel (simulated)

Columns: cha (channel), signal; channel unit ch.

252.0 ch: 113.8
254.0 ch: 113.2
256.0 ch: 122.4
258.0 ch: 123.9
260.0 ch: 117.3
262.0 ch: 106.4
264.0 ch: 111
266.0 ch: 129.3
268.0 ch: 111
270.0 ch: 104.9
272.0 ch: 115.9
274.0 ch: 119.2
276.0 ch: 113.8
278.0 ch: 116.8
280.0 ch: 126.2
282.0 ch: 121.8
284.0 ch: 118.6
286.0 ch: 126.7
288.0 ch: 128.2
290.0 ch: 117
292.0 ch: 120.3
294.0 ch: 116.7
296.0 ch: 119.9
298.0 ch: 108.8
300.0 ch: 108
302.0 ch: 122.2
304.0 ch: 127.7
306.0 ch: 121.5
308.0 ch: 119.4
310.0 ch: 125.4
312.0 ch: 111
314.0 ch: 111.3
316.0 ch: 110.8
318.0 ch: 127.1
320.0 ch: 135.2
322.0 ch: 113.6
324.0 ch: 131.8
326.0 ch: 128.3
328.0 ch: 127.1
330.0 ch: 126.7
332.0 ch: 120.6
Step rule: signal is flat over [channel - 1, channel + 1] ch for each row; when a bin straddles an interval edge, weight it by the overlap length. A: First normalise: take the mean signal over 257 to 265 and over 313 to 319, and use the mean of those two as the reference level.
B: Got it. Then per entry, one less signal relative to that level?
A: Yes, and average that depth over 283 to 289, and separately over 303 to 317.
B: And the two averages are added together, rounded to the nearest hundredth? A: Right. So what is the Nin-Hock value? -0.10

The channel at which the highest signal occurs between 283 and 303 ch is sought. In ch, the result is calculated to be 288.0 ch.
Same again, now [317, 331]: 320.0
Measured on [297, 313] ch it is 304.0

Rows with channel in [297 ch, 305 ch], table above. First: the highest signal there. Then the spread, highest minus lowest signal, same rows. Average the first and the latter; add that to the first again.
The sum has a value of 201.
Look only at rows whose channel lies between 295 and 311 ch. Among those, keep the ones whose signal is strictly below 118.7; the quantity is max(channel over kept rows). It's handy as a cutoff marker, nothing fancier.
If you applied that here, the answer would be 300.0 ch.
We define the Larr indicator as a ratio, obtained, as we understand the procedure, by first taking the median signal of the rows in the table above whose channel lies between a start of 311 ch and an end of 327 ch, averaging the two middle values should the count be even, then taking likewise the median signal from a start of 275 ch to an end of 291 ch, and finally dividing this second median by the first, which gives 0.999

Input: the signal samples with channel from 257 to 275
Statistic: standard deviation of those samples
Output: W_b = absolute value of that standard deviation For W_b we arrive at 8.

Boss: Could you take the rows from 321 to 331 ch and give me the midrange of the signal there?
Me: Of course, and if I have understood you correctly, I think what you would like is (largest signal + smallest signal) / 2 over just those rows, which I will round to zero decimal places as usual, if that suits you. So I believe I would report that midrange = 123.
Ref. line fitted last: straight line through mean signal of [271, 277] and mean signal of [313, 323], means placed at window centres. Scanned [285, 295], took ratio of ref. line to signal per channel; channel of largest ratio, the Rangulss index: 294.0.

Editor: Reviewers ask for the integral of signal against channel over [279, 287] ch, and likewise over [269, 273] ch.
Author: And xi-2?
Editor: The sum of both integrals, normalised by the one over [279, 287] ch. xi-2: 1.45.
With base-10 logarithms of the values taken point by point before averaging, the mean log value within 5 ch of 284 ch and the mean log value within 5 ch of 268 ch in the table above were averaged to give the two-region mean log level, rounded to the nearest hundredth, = 2.08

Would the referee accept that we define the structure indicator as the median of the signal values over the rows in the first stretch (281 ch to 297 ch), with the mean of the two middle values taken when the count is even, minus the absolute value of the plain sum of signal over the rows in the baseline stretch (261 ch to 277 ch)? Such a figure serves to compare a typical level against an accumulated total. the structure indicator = -791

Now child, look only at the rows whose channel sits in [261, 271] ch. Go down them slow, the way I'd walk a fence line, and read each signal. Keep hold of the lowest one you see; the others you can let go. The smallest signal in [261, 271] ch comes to 104.9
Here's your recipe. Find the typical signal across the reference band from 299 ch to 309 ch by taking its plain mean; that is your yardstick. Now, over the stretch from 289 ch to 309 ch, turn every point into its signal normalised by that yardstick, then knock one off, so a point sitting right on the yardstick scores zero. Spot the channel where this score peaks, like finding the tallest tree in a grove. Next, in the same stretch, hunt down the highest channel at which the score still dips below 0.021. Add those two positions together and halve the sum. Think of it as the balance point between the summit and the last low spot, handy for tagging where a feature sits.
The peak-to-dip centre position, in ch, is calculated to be 306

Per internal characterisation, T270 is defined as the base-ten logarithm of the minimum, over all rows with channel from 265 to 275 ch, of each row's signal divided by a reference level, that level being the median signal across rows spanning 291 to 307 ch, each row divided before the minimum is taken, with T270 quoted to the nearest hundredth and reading -0.06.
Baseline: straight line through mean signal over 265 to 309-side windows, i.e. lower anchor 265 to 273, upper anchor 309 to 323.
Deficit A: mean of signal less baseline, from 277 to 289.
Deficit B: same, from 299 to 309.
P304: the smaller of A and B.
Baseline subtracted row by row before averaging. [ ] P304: 2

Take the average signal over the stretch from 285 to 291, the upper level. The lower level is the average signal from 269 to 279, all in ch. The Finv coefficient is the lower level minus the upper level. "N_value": -10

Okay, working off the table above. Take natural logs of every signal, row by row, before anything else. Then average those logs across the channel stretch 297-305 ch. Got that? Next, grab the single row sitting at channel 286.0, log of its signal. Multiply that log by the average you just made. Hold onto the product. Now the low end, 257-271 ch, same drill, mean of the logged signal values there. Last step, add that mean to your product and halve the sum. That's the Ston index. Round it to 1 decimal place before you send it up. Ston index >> 13.9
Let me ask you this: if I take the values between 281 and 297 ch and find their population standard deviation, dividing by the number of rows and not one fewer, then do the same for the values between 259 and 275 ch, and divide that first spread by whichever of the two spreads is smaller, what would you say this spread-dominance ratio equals 1.00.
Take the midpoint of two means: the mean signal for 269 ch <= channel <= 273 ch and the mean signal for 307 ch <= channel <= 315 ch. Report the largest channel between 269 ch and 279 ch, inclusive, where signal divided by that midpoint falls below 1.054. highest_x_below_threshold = 278.0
